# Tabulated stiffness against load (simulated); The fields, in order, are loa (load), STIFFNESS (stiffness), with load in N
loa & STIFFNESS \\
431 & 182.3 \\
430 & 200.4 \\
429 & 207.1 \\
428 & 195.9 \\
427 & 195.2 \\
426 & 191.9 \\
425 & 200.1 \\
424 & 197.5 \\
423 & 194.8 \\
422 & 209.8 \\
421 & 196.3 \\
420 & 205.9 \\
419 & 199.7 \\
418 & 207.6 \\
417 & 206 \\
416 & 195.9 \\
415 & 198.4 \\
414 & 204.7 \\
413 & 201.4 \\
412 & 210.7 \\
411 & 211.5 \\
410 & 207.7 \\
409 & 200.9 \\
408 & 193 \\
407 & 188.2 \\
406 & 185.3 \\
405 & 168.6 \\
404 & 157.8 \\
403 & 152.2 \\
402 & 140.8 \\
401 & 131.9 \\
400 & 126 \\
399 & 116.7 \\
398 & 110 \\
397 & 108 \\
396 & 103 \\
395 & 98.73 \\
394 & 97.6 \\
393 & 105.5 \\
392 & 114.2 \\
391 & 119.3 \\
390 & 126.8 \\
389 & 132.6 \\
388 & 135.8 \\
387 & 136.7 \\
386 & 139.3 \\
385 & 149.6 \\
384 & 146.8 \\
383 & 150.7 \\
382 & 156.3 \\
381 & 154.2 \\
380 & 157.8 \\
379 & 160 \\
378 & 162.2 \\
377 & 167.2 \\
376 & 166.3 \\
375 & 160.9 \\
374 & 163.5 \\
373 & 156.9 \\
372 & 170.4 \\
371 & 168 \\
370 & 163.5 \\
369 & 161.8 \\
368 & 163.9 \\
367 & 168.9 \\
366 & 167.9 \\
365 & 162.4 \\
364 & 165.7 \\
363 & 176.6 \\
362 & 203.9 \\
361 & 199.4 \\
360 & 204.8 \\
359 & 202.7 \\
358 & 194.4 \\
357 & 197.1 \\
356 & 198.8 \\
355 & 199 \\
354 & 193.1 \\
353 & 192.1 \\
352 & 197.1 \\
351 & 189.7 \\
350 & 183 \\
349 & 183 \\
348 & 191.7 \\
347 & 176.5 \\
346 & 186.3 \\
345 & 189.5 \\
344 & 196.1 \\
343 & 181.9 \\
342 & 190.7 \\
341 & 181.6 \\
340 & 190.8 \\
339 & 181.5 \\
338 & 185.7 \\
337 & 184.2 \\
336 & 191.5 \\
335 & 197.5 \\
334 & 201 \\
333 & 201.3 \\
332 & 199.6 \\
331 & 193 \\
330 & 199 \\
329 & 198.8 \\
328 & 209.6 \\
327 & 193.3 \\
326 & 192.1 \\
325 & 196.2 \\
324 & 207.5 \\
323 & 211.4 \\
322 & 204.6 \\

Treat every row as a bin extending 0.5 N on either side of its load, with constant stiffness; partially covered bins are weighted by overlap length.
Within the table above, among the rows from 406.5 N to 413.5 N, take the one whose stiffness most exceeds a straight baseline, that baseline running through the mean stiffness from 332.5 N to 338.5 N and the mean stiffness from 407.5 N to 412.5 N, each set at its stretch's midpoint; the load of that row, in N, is 411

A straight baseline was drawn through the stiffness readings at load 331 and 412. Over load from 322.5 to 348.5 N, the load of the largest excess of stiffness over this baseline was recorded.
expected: 323 N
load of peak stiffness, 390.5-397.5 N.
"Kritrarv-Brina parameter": 391 N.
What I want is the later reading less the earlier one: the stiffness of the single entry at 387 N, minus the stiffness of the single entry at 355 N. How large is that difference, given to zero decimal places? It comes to -62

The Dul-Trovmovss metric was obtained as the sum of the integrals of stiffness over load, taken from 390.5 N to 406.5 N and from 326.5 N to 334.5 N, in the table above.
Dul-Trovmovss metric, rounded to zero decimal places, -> 3631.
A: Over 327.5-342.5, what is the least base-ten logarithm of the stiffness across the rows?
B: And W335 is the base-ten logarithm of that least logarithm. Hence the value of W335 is 0.354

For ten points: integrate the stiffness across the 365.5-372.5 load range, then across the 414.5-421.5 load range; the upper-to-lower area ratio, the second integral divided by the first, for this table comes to 1.2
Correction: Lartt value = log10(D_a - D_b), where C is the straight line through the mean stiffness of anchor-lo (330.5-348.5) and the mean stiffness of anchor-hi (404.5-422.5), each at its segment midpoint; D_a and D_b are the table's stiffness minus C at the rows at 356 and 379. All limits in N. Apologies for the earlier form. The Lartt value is 1.6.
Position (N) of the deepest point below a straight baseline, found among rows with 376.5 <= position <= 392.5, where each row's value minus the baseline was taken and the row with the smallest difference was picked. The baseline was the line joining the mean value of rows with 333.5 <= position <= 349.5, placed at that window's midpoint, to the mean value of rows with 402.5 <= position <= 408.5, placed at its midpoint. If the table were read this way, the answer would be 392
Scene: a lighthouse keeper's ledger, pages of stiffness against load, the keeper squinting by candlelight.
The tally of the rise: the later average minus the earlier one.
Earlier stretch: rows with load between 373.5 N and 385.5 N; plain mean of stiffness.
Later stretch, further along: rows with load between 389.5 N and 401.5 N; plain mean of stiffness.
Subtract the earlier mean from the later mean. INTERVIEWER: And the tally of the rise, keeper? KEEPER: -45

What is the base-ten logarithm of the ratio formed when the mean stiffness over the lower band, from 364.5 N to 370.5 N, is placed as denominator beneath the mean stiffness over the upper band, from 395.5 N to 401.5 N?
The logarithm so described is -0.15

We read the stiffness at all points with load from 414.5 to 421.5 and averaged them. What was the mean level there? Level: 201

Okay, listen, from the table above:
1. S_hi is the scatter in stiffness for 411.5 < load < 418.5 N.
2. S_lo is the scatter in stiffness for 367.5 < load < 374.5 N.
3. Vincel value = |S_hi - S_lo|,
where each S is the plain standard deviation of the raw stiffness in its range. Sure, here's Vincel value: 1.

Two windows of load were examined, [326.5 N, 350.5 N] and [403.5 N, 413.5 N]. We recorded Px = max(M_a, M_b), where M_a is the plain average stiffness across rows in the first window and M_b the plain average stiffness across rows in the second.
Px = 192.5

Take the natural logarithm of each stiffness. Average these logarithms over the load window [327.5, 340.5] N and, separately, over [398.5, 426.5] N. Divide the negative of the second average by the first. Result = -0.99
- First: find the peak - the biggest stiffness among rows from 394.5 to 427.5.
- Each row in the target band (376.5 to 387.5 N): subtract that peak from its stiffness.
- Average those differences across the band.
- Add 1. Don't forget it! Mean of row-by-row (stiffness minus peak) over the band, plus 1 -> -58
